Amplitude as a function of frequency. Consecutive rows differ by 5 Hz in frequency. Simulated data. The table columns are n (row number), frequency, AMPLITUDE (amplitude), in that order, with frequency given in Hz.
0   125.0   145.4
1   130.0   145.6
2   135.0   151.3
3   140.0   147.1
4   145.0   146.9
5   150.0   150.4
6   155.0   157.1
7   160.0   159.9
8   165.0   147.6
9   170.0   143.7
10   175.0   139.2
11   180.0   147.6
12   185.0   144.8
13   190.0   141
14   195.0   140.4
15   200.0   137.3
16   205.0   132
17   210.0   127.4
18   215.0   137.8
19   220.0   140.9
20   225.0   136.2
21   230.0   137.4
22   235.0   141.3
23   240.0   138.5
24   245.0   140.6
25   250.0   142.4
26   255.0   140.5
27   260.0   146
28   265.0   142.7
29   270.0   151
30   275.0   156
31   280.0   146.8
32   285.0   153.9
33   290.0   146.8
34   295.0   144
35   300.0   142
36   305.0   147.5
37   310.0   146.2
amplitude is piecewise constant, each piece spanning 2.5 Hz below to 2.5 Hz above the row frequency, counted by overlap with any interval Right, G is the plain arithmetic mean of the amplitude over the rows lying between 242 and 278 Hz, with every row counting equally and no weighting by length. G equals 145.6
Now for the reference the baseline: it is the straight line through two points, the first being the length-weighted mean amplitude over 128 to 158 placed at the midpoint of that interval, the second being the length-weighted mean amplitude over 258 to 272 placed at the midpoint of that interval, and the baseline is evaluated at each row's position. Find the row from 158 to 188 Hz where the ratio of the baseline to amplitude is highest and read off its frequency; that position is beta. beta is 175.0 Hz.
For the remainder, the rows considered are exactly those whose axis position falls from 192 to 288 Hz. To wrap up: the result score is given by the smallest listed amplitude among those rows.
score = 127.4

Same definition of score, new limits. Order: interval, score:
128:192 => 139.2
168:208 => 132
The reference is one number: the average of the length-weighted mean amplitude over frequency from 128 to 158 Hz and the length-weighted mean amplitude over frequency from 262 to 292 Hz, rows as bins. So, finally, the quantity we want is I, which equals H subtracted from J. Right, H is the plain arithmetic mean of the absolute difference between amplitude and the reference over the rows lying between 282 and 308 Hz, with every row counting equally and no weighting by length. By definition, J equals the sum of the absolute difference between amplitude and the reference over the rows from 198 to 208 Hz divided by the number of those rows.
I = 11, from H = 5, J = 15.1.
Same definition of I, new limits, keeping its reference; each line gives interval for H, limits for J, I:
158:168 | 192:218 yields 9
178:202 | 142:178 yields -2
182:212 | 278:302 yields -8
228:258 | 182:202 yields -1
